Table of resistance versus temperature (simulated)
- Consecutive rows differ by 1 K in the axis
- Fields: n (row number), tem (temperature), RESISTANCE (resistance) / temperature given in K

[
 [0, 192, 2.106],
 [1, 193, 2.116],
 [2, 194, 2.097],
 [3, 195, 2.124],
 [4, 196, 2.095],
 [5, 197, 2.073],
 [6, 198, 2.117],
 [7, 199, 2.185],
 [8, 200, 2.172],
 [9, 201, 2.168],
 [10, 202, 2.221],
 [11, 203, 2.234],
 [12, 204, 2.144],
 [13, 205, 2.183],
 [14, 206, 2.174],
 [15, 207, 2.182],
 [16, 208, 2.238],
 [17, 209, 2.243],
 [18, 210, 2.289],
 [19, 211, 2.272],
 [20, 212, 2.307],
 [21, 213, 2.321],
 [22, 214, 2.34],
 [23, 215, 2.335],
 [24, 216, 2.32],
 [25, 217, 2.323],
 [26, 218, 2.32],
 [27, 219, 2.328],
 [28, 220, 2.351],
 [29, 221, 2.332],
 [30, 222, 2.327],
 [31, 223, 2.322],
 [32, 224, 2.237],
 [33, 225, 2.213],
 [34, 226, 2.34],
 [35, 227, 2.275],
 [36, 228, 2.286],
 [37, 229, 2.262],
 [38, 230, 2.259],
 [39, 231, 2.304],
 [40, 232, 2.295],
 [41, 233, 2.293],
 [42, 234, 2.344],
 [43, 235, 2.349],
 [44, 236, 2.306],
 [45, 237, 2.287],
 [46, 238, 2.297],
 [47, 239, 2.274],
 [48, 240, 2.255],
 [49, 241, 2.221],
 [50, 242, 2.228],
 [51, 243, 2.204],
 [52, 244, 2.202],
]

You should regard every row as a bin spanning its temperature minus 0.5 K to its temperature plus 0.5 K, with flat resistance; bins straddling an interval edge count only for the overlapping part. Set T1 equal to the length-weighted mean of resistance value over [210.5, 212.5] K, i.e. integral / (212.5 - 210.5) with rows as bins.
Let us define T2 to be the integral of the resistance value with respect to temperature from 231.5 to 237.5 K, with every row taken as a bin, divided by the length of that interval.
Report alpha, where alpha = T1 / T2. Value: 0.99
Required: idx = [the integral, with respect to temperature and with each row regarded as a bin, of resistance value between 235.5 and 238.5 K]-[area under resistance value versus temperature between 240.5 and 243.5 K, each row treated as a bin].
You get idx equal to 0.24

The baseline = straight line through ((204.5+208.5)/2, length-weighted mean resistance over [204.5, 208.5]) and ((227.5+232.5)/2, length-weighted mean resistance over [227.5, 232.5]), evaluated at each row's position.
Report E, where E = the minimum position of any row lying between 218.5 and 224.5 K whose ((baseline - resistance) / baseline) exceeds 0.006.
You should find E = 224 K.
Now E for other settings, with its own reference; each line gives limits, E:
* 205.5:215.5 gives 206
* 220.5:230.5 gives 224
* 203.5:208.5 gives 204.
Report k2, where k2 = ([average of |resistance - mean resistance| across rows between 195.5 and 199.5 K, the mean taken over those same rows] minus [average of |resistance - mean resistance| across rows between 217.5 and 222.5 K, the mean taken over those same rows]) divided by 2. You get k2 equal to 0.013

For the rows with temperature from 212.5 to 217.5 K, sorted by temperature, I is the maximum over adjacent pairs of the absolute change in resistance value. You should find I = 0.019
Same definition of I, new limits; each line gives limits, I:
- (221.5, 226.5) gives 0.127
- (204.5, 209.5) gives 0.056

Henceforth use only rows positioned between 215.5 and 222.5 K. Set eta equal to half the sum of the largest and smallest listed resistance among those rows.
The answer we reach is 2.34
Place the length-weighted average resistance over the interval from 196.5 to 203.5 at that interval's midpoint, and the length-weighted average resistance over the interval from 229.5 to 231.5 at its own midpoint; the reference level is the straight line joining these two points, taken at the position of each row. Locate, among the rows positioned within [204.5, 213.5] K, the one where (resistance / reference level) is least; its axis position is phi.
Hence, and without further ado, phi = 206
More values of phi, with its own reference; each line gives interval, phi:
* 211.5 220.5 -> 218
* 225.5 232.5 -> 230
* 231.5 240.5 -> 240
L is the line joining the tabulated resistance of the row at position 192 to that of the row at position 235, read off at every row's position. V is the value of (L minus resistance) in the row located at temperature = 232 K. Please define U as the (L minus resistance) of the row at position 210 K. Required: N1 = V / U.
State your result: -0.5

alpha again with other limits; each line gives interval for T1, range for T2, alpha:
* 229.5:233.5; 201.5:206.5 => 1.04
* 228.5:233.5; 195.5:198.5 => 1.09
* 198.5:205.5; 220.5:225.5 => 0.96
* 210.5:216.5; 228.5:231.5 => 1.02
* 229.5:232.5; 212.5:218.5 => 0.98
